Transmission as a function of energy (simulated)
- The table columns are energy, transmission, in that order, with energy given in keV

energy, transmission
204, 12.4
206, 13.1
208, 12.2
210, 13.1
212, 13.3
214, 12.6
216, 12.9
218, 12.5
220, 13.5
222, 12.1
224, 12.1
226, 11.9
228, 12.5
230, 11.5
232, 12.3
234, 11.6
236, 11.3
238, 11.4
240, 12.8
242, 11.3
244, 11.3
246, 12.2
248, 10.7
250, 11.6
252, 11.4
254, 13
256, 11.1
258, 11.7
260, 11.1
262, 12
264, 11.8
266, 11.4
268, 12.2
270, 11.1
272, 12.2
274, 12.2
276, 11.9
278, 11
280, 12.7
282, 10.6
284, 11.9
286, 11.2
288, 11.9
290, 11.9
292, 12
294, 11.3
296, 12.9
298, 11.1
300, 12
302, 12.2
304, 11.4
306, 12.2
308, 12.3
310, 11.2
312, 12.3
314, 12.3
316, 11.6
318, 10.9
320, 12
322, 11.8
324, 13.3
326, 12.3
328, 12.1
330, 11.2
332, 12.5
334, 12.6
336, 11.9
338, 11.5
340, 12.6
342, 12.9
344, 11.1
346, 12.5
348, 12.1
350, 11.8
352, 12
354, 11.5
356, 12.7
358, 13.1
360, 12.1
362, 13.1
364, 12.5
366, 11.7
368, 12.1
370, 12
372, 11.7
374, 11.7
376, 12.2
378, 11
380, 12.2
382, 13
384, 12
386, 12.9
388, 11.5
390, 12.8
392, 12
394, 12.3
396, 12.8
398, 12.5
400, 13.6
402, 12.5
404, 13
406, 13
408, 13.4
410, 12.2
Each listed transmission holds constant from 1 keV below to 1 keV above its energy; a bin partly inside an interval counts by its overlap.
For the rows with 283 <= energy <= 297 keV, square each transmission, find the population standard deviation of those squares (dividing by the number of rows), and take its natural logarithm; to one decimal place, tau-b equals 2.5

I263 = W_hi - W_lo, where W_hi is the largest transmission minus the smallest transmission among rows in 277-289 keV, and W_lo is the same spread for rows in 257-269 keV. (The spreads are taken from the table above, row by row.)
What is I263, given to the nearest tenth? 1.0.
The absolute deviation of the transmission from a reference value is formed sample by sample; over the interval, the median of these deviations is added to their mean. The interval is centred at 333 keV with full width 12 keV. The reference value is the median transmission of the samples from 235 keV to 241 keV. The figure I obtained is 1.23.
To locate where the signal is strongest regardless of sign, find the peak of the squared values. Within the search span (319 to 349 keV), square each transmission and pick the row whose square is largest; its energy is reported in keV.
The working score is 324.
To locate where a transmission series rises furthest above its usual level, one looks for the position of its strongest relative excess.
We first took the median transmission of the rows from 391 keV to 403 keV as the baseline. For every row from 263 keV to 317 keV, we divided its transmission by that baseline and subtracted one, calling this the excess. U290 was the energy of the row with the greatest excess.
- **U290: 296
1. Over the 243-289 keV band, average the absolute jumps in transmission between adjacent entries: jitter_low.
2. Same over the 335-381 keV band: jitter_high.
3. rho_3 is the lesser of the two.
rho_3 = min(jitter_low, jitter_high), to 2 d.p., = 0.69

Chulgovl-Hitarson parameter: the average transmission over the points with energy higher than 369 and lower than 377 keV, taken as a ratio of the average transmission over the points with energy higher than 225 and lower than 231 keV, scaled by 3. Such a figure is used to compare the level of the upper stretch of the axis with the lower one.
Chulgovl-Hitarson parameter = 2.98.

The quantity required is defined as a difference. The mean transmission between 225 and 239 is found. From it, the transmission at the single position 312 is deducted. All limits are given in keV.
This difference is -0.51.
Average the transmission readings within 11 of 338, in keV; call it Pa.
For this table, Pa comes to 12.1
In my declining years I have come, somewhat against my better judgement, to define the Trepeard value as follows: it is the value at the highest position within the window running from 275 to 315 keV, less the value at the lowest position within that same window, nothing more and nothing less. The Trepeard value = 0.40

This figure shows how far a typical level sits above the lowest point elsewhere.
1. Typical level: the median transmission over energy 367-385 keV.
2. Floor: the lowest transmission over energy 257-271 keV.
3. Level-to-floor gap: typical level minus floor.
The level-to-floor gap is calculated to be 0.9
